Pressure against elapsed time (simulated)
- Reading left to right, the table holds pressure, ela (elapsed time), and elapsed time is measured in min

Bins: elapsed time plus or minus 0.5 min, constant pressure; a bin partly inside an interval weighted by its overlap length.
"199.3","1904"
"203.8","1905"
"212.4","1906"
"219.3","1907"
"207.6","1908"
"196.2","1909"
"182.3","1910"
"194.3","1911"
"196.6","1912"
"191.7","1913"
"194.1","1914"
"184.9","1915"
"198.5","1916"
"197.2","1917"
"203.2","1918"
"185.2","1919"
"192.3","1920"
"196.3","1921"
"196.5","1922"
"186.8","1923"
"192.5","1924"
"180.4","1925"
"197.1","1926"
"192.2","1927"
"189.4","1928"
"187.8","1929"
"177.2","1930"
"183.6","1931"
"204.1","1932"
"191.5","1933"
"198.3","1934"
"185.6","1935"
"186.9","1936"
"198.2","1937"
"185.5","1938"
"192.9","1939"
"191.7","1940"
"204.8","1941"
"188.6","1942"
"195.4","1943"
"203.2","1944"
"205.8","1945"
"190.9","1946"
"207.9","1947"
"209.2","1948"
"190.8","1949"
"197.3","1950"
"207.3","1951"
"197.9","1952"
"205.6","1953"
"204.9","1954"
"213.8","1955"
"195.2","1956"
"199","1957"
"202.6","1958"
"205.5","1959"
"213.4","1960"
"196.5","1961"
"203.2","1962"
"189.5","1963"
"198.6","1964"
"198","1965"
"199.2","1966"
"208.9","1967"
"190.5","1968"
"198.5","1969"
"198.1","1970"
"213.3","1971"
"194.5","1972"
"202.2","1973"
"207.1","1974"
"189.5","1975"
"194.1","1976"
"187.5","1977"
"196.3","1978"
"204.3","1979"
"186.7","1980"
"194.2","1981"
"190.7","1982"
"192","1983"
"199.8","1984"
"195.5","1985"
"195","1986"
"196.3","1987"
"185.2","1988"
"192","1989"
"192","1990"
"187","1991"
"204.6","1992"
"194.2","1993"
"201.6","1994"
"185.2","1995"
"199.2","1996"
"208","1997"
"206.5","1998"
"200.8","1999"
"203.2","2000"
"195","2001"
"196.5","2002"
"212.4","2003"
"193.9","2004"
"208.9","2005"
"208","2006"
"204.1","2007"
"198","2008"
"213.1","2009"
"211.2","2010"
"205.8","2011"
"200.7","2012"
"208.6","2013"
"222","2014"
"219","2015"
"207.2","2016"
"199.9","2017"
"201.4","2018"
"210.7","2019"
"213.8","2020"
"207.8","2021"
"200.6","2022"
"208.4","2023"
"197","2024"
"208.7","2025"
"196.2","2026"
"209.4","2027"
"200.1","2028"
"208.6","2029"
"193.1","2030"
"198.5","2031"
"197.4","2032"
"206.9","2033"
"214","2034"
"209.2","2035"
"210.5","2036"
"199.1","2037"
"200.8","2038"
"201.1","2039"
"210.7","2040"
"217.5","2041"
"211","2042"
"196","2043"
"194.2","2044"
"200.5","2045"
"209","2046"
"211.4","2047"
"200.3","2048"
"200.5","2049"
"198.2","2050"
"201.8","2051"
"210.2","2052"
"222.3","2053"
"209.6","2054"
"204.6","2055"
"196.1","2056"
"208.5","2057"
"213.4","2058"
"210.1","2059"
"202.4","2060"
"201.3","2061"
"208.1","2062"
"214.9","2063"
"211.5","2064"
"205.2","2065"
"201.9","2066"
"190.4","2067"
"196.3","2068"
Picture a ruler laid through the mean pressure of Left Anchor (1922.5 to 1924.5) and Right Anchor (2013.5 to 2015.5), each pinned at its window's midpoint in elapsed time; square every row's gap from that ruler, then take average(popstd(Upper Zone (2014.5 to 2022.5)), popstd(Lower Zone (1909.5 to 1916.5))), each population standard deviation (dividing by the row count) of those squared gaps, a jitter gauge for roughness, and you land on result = 111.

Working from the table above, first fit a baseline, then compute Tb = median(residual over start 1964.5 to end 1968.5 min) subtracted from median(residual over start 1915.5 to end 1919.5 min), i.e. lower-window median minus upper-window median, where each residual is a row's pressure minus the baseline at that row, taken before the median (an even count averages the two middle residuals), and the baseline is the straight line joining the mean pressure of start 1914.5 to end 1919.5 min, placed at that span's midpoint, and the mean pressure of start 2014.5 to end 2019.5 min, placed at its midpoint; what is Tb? 6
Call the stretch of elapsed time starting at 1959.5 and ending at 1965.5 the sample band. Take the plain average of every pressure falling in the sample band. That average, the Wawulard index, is 200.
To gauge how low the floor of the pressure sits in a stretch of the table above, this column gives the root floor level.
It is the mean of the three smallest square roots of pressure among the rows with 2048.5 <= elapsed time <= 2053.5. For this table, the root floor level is 14.1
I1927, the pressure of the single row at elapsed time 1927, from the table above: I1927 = 192.2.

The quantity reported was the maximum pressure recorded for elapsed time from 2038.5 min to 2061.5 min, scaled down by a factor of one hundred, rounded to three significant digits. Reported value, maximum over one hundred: 2.22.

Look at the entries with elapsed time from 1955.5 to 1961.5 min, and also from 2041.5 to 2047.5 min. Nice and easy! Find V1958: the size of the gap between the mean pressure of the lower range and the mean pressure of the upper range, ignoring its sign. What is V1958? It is 2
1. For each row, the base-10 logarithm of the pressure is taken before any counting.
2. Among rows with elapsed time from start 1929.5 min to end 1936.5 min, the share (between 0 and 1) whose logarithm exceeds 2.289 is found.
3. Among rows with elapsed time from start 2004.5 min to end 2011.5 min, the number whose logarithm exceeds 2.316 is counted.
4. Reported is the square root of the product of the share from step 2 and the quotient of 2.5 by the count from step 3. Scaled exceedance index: 0.42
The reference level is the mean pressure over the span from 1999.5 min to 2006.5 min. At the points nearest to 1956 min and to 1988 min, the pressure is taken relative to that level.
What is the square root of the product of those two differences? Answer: 11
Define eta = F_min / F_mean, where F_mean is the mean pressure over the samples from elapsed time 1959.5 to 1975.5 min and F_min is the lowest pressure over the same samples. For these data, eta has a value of 0.947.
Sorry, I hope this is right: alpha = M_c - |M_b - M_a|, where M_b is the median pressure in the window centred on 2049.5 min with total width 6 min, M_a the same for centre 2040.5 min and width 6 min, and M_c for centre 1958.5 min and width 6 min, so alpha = 196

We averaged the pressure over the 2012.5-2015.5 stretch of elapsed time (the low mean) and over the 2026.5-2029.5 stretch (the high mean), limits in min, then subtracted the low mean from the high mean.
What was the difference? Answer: -10.5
